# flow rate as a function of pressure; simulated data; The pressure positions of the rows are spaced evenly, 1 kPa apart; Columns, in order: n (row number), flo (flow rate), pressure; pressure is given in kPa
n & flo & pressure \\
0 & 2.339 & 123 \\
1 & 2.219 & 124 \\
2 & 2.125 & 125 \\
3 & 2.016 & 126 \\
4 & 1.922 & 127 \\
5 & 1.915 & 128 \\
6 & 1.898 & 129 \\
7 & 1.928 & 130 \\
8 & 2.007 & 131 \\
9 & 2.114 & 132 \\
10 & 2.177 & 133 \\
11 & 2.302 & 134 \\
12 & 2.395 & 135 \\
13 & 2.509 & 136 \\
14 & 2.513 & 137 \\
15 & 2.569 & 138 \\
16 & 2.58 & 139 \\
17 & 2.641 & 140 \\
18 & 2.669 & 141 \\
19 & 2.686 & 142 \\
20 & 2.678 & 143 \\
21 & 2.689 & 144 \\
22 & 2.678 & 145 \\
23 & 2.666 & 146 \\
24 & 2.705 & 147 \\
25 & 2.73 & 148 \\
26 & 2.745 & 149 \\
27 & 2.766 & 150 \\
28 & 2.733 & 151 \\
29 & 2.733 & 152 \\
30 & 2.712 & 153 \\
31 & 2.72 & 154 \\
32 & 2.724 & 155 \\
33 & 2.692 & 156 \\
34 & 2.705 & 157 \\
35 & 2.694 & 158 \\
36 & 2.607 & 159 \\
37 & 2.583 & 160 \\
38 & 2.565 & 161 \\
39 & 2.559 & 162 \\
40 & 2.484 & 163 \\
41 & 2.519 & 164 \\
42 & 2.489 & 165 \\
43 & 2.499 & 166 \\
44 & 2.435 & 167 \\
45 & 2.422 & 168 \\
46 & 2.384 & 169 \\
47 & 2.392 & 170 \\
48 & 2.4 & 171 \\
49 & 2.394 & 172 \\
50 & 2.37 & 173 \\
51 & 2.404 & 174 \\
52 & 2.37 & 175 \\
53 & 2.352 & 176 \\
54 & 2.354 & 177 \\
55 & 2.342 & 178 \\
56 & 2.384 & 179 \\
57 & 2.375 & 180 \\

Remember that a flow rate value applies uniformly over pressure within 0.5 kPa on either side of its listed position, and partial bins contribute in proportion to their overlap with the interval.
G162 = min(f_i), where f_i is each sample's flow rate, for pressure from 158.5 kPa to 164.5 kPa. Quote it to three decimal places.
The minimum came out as 2.484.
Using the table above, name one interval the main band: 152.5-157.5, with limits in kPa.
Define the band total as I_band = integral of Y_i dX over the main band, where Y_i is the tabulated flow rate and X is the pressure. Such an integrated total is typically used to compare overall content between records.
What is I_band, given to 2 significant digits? 14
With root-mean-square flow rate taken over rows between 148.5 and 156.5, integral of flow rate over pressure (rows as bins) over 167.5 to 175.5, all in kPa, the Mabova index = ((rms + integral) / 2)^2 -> 120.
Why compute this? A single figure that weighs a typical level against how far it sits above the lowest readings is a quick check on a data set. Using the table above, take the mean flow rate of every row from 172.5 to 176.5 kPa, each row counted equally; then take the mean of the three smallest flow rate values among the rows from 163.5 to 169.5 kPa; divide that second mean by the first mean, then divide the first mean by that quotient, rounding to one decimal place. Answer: 2.3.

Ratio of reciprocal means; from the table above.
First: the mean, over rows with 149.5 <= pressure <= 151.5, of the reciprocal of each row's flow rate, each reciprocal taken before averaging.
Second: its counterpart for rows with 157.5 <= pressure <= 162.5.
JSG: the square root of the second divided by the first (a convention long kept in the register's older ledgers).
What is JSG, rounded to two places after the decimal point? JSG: 1.03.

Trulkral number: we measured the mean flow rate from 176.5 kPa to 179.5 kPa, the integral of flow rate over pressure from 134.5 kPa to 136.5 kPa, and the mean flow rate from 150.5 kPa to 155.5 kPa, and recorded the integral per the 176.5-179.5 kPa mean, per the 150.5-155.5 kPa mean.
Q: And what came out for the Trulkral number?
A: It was 0.76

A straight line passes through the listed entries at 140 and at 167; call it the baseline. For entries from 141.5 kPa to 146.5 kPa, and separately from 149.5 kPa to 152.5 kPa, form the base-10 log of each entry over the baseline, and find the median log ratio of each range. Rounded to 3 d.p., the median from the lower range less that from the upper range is -0.019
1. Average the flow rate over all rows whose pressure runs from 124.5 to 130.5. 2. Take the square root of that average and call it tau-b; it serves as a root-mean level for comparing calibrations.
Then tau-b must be 1.40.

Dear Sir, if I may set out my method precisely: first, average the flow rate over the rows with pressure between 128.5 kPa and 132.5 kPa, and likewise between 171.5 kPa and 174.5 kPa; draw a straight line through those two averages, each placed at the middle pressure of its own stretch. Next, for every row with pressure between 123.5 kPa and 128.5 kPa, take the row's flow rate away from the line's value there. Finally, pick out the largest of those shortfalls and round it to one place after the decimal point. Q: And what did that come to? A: 0.0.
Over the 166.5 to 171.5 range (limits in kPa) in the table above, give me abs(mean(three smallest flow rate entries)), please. 2.39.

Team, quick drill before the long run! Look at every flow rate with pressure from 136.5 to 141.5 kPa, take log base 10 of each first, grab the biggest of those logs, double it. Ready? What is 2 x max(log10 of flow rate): 0.85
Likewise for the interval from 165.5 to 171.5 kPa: 0.80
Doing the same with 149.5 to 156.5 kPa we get 0.88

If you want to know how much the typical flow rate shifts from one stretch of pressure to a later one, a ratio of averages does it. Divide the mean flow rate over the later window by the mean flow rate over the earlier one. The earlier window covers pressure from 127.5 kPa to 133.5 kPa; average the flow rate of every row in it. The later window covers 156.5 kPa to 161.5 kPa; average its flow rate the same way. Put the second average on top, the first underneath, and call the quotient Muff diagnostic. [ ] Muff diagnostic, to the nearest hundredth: 1.31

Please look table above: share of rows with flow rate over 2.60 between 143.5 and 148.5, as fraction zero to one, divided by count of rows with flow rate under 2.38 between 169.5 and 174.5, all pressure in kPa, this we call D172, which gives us 1.00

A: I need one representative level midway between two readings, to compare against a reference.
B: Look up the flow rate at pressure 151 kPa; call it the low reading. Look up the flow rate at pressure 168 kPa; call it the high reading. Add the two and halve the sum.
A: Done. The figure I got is 2.58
